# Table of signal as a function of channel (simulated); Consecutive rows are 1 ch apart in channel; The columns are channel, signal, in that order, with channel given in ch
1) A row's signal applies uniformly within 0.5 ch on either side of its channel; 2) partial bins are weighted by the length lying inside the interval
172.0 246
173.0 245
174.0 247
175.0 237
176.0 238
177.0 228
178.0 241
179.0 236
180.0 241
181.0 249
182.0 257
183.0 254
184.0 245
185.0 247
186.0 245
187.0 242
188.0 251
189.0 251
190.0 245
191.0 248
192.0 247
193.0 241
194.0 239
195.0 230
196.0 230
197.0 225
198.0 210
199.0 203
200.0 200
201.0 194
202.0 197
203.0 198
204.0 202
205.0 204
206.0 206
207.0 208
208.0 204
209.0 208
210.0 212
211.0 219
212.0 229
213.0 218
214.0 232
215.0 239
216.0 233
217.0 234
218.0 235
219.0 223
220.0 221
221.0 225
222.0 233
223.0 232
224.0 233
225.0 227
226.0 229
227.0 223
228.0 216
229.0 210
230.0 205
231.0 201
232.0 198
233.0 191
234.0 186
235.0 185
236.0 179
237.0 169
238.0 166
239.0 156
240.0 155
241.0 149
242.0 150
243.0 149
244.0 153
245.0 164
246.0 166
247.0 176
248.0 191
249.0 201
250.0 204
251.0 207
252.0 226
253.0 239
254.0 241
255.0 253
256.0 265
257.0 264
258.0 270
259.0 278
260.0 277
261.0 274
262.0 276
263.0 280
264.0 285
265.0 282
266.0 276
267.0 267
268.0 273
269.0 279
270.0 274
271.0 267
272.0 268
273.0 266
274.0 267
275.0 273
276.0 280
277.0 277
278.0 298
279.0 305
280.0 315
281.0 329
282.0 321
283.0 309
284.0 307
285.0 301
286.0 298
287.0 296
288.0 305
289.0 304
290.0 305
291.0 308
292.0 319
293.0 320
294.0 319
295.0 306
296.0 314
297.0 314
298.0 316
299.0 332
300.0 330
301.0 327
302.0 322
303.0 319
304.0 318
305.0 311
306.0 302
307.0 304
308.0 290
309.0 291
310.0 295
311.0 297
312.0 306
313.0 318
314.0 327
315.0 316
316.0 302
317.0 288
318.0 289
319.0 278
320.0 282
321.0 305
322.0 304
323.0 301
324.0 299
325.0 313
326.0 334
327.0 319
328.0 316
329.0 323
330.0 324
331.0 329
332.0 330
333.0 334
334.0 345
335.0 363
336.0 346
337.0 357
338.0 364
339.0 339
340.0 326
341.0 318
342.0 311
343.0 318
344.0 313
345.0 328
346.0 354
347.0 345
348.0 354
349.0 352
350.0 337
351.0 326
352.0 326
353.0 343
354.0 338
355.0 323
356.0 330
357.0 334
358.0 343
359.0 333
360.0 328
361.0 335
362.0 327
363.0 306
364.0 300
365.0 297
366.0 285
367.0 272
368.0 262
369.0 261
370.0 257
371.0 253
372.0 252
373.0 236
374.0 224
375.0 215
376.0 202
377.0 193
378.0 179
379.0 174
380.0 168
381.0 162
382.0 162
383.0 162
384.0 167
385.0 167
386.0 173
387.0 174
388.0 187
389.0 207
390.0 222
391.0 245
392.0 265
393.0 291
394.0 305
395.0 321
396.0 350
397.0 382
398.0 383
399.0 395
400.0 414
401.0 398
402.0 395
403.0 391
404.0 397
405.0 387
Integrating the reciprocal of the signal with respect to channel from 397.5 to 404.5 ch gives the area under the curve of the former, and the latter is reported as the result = 0.018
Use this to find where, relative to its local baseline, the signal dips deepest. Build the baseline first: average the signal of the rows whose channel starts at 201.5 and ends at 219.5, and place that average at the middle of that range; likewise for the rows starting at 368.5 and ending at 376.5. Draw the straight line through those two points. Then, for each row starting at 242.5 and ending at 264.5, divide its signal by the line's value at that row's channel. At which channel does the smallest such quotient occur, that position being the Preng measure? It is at 243.0 ch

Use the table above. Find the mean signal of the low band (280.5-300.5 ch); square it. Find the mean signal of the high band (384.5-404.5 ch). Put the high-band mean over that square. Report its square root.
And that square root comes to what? 0.056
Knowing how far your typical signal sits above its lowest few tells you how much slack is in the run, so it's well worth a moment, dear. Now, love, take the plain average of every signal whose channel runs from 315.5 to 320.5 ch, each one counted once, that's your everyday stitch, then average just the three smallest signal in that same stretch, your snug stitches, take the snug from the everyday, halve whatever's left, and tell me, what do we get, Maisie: 3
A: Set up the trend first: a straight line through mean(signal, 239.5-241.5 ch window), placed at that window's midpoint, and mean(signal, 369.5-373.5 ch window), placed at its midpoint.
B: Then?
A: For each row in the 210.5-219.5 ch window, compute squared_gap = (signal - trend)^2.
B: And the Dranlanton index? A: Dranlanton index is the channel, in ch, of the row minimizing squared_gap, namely 213.0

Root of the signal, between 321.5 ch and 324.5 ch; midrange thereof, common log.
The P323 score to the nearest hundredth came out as 1.24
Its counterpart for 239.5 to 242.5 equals 1.09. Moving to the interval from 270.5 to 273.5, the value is 1.21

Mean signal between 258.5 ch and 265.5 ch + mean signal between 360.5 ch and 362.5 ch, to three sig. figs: 610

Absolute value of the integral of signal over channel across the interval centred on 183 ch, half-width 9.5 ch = 4649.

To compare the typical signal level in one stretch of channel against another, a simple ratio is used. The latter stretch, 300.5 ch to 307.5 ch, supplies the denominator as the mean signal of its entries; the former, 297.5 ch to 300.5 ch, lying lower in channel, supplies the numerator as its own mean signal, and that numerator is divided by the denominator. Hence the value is 1.04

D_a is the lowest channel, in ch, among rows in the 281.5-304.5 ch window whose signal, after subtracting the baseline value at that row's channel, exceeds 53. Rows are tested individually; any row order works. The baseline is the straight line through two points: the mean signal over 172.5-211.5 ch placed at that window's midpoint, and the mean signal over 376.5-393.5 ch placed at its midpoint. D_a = 282.0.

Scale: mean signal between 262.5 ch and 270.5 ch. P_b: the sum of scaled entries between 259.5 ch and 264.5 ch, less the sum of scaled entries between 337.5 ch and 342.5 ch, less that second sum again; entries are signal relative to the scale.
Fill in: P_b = -6.9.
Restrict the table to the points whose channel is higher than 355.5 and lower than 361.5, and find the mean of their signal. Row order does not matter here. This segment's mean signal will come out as 334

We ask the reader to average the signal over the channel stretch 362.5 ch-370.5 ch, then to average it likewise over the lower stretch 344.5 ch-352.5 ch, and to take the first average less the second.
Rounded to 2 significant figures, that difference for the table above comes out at -60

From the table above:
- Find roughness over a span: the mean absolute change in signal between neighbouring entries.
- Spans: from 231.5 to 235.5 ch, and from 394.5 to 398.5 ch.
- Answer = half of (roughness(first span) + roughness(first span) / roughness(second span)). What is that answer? 2.27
